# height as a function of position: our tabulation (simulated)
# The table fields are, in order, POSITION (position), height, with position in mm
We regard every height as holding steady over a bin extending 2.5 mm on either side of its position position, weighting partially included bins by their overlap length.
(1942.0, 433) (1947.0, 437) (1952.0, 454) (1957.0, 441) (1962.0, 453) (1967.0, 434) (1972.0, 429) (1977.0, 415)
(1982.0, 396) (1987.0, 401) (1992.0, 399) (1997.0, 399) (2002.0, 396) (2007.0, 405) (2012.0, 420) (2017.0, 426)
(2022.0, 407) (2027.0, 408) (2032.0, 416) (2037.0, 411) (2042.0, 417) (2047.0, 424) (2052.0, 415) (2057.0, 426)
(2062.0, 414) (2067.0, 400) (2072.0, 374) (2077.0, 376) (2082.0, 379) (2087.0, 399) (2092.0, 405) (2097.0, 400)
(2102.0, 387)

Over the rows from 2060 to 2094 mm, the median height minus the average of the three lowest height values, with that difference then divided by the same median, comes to 0.057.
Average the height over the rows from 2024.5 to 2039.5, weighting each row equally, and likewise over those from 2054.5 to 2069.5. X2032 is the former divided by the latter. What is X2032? 0.996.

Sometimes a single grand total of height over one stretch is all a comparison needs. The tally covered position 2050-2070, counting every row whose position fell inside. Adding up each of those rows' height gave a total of 1655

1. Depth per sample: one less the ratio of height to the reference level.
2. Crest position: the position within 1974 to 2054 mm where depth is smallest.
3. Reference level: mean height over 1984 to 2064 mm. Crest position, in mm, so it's 2017.0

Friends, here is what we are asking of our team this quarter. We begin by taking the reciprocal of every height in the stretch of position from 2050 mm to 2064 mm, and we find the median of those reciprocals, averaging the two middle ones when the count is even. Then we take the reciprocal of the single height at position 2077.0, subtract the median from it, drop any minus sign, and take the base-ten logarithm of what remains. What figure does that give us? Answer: -3.60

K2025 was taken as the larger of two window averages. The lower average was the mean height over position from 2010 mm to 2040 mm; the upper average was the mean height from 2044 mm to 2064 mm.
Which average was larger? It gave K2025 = 420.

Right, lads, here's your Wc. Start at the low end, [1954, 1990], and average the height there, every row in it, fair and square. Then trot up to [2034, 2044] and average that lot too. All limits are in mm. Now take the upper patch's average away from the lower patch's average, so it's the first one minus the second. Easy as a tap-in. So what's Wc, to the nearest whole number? 10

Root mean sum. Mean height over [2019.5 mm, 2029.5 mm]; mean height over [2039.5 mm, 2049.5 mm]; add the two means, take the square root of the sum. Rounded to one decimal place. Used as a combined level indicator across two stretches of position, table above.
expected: 28.8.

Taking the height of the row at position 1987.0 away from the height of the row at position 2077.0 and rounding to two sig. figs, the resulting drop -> -25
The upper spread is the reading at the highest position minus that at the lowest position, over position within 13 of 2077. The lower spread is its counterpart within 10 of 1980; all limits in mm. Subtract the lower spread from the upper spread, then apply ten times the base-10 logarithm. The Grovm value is 14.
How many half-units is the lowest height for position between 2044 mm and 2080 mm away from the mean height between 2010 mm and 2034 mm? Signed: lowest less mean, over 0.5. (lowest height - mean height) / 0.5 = -83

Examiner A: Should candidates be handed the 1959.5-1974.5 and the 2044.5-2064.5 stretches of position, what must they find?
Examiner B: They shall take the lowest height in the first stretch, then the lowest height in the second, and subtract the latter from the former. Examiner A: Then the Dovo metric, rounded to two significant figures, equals 15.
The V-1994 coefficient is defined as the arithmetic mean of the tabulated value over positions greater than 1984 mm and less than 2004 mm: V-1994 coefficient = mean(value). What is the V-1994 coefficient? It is 399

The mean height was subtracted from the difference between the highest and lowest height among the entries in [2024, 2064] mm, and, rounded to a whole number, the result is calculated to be -398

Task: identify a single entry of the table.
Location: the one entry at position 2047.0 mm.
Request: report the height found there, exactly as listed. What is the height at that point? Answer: 424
